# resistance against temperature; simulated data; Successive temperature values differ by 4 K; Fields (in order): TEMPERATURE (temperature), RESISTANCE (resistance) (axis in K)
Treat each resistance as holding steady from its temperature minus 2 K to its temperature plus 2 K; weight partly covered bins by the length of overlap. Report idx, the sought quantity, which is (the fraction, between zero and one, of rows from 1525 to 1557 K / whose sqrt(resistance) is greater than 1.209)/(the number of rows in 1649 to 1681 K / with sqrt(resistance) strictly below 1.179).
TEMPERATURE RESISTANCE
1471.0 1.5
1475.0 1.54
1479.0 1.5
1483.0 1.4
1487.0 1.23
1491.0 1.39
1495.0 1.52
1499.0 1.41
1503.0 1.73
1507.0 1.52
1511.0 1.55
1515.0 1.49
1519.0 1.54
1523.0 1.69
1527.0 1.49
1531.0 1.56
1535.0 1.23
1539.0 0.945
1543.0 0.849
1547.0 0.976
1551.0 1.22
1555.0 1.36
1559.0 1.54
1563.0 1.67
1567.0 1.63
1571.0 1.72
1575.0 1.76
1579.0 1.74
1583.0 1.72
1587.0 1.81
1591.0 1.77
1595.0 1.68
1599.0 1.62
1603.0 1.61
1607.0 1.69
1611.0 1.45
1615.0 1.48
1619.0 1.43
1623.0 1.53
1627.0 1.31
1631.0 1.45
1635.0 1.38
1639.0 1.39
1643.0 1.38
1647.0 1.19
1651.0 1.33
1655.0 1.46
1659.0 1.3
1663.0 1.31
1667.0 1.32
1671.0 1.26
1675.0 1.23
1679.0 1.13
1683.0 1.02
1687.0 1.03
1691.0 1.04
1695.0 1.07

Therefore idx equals 0.04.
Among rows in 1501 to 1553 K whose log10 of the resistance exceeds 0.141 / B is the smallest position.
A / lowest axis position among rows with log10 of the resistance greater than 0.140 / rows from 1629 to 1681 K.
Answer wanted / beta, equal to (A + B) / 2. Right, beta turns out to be 1567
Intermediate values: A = 1631.0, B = 1503.0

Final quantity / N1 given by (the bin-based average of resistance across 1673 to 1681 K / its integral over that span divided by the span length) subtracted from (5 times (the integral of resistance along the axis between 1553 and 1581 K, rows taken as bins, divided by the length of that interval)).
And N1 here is 7.0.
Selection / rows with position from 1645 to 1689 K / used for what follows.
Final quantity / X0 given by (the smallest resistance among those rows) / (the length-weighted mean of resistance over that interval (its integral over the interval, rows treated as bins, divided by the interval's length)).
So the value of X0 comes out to 0.83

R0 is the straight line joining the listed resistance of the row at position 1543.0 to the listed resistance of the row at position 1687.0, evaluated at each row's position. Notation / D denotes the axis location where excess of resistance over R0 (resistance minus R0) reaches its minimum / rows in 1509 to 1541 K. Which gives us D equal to 1539.0 K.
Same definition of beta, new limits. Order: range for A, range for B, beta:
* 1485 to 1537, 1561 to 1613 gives 1527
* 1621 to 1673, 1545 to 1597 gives 1591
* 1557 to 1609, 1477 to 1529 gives 1519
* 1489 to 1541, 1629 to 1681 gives 1561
